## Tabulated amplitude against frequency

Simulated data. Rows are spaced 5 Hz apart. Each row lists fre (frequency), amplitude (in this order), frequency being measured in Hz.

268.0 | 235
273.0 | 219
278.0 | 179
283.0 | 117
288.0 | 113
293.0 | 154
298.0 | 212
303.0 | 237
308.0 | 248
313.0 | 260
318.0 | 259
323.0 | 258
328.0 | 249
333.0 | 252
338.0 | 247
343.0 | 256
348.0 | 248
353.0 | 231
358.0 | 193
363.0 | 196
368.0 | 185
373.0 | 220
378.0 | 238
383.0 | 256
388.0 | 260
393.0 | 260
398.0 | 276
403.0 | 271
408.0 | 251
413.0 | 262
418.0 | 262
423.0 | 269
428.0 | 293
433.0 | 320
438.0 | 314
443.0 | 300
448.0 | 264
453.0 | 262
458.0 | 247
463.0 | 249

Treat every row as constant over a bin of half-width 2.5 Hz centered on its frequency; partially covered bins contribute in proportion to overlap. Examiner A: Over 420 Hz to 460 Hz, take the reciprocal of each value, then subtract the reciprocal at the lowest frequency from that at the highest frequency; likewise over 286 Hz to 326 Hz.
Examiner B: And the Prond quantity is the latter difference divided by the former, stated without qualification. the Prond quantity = -15.0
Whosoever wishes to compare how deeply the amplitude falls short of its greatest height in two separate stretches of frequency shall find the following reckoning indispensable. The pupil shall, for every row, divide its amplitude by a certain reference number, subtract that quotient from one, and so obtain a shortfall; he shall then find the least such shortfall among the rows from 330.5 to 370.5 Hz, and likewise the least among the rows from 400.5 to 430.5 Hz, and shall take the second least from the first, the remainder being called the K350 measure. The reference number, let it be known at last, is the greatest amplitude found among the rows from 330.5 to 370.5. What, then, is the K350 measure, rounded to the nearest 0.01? 0.14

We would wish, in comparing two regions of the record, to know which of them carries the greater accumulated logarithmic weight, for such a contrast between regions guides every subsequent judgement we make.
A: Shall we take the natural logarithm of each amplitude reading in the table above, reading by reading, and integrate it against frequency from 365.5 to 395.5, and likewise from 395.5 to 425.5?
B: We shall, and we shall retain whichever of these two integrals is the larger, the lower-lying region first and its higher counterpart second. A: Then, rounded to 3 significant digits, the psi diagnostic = 167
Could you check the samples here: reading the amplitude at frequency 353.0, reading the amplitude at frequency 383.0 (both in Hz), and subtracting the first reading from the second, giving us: 25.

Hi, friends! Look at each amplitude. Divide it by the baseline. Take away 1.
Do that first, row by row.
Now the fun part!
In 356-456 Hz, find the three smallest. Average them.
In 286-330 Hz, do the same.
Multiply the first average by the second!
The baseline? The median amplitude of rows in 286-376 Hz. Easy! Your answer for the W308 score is 0.07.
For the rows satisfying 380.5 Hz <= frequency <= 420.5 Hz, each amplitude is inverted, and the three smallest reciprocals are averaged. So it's 0.0037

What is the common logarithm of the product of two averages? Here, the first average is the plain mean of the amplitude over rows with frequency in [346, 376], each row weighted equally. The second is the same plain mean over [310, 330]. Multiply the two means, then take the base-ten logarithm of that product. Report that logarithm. 4.74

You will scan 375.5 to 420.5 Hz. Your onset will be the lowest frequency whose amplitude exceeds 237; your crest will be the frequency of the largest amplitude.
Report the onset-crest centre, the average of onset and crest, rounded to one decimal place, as 388.0 Hz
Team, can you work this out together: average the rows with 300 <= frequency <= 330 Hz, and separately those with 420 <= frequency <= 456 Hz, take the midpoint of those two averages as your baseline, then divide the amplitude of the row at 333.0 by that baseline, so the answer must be 0.93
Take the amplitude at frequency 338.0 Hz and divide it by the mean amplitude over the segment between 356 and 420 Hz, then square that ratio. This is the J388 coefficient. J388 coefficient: 1.05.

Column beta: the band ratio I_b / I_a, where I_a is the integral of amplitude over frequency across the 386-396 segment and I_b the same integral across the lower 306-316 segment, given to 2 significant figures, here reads 0.98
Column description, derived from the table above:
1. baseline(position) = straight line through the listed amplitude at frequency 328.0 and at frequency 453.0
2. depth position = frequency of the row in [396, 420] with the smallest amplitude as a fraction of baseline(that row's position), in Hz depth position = 408.0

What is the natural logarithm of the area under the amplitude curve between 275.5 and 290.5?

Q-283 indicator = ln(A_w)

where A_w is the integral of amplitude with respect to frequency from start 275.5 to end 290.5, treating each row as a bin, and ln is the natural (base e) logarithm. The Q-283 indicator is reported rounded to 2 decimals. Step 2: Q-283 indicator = 7.62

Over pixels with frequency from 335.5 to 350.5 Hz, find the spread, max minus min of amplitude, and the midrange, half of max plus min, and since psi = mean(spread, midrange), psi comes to 130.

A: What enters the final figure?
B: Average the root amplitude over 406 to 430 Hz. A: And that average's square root 4.04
